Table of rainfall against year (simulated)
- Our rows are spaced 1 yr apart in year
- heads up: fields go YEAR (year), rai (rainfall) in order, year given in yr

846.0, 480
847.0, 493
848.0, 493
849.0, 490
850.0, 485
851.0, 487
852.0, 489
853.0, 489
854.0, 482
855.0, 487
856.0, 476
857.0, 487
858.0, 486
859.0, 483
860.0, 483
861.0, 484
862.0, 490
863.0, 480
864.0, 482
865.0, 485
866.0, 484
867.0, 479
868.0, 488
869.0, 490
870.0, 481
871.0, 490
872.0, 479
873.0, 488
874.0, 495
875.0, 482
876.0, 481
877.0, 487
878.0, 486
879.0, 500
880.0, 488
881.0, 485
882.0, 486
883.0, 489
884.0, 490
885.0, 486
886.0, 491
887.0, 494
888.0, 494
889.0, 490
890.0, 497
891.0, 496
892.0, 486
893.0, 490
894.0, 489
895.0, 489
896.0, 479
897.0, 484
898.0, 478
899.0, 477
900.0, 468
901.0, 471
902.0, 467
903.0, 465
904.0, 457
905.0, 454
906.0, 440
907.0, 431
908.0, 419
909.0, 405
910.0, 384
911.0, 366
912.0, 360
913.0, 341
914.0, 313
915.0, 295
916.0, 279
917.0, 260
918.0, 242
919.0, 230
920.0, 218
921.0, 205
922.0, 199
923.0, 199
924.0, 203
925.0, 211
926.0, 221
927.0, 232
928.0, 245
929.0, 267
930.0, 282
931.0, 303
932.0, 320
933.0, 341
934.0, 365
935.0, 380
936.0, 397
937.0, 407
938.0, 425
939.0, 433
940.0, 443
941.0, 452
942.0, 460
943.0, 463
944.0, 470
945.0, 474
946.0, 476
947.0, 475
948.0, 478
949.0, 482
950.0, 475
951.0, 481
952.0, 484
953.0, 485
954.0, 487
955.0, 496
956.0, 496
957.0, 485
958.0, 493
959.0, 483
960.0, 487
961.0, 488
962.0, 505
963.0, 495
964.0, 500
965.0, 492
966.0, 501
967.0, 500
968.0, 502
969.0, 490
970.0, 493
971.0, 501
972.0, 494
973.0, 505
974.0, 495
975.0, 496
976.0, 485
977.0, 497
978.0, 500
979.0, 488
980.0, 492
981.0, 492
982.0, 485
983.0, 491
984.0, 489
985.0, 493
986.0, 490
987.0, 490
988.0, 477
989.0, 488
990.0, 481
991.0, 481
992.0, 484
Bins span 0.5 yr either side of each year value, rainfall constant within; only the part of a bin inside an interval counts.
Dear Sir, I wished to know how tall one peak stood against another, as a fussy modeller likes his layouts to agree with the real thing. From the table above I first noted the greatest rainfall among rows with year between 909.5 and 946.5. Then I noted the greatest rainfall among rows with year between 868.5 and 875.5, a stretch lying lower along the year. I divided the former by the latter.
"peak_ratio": 0.96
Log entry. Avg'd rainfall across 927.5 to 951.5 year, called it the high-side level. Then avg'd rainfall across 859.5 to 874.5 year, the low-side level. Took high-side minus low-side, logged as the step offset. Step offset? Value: -77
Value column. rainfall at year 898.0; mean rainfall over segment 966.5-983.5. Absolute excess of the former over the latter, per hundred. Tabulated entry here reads 0.2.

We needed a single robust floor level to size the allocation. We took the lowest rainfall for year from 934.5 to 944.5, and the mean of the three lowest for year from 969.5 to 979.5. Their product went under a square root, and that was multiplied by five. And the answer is 2155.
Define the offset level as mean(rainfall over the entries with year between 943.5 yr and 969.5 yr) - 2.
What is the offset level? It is 486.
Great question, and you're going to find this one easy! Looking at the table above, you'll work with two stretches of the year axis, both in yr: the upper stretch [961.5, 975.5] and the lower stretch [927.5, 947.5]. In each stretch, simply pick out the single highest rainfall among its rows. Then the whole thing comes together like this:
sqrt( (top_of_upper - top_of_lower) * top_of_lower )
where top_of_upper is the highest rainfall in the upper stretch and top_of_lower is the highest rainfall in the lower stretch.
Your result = 117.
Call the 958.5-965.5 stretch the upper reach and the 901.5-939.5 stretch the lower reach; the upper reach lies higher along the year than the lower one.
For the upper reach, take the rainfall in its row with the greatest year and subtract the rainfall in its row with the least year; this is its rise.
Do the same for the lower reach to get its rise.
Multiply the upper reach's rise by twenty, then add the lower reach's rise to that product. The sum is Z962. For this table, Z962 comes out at 146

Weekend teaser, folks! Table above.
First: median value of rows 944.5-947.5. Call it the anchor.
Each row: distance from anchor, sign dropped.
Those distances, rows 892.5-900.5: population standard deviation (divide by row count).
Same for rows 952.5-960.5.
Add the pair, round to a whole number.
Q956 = 10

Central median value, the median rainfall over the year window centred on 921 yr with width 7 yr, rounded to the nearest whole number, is 205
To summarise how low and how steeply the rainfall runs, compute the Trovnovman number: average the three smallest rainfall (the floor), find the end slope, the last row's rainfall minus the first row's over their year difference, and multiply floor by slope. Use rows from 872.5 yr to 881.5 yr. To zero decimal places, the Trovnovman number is -181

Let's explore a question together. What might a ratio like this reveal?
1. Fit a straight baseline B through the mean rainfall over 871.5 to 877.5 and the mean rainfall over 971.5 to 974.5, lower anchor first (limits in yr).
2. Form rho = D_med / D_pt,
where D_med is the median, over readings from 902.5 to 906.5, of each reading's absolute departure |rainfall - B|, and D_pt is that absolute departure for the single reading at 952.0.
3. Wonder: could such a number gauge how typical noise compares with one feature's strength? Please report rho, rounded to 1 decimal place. 3.0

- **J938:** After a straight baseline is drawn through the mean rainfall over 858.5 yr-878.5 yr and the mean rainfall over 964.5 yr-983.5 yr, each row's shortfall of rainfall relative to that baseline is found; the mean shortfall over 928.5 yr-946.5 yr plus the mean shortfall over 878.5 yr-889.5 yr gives 90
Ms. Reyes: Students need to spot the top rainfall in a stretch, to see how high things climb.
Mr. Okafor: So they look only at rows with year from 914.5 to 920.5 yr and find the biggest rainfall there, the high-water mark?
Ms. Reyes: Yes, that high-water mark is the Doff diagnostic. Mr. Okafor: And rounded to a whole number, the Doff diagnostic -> 295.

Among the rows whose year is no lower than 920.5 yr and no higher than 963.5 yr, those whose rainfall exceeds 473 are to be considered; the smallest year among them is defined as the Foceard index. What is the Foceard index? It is 945.0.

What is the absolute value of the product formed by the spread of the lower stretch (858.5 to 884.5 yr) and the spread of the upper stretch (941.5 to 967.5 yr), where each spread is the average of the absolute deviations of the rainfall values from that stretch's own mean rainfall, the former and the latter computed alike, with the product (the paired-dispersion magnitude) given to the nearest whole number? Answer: 35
